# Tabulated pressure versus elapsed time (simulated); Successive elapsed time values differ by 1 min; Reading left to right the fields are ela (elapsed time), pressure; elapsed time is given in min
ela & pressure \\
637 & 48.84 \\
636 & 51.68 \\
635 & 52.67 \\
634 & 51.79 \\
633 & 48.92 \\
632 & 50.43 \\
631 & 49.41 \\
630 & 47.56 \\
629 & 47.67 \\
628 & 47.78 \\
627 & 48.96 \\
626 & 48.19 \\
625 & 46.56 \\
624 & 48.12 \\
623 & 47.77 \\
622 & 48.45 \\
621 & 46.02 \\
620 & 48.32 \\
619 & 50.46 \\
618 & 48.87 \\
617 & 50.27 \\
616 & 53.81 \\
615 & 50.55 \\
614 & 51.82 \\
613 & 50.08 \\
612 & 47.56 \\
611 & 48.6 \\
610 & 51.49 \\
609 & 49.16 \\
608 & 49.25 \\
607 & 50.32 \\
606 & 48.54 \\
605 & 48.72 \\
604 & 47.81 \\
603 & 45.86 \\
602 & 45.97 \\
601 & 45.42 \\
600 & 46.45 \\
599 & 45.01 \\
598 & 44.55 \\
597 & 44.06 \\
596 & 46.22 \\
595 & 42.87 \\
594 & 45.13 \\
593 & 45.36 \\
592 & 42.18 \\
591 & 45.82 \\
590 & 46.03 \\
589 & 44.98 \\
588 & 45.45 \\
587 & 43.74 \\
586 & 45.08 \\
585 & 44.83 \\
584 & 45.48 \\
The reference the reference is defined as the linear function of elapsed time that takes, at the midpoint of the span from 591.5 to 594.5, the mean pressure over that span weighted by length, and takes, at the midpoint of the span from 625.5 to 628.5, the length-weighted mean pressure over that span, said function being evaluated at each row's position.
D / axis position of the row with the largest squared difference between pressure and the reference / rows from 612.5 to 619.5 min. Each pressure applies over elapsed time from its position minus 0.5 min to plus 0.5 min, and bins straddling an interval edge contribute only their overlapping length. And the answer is 616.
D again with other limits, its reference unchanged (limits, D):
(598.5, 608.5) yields 607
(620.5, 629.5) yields 621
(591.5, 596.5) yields 592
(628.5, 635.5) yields 635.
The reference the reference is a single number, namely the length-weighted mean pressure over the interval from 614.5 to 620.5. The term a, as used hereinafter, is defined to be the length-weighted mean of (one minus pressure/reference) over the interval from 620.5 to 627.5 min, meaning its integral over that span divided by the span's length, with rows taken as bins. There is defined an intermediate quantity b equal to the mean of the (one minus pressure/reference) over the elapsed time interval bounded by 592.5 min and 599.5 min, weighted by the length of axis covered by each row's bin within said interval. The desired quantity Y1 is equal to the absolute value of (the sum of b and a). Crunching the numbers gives 0.165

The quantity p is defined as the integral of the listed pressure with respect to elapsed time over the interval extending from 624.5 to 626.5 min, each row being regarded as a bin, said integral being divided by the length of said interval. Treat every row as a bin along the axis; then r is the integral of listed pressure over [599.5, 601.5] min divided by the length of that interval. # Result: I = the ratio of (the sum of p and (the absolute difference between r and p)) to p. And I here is 1.03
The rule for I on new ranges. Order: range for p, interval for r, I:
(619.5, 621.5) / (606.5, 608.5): 1.06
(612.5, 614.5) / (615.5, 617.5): 1.02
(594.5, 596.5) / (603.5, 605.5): 1.08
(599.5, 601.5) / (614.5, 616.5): 1.14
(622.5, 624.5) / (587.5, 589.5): 1.06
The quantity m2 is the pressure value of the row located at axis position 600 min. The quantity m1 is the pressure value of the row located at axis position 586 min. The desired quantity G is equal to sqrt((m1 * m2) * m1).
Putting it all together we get 307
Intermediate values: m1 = 45.08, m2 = 46.45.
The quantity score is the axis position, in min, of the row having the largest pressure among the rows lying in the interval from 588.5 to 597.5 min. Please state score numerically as 596 min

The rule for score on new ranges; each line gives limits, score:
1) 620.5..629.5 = 627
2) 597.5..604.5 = 604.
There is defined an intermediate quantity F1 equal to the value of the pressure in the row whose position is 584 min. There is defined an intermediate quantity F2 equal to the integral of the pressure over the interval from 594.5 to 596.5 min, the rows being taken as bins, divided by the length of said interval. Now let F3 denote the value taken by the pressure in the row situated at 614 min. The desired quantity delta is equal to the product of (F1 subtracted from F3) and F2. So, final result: 282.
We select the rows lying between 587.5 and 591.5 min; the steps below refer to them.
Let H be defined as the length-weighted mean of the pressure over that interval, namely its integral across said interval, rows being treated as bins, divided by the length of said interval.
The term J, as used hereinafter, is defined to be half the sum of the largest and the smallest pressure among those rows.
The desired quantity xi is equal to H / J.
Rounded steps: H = 45.6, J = 46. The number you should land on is 1.001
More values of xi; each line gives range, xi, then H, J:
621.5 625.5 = 1.005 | 47.7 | 48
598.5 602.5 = 1.000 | 45.7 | 46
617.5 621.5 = 1.004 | 48.4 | 48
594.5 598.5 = 0.997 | 44.4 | 45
